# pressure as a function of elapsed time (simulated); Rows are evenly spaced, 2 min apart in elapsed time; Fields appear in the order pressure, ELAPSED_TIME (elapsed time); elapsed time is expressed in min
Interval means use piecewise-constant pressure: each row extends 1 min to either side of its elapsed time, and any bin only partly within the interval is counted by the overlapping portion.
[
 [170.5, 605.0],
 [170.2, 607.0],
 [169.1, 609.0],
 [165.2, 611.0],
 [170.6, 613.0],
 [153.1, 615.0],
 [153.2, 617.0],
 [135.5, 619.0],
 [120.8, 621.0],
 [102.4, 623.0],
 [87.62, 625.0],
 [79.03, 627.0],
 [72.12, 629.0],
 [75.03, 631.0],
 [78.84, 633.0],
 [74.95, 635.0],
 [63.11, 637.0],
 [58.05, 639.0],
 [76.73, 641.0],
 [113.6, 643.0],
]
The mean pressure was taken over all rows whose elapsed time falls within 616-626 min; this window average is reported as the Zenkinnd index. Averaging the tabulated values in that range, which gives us 120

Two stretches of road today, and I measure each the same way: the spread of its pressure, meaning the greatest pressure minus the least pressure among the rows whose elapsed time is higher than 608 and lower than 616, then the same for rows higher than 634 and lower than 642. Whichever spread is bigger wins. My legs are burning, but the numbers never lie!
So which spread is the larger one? 18.7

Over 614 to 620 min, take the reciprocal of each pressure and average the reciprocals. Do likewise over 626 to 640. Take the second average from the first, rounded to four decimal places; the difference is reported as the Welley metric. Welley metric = -0.0073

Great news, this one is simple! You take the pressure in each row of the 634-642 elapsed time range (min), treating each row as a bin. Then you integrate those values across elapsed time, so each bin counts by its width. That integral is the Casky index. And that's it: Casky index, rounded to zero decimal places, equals 546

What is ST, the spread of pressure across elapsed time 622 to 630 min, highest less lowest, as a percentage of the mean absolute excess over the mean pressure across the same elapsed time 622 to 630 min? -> 312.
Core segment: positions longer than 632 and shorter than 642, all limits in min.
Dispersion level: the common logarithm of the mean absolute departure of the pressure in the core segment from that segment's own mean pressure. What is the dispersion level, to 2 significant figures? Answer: 0.89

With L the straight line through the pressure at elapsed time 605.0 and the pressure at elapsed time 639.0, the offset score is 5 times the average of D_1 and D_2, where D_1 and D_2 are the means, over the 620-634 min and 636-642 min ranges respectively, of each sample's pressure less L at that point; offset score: -5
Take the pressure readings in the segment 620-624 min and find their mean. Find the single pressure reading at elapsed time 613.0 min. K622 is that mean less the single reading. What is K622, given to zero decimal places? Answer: -59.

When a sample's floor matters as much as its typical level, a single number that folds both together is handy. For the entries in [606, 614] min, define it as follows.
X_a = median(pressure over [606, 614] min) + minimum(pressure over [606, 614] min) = 335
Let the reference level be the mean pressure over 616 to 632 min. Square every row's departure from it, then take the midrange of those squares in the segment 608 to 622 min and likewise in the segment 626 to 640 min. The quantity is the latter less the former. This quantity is -1113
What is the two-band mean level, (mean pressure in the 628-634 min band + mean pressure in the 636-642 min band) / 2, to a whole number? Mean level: 71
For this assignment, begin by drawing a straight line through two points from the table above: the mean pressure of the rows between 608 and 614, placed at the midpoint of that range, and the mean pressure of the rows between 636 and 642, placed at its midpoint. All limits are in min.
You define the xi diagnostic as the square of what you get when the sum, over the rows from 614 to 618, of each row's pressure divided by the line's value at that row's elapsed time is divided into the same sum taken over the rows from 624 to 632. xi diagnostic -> 2.1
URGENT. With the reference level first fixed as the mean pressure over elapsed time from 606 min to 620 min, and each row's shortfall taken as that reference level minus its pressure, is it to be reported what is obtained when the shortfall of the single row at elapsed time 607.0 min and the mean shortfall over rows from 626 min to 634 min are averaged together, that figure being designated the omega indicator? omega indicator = 36.3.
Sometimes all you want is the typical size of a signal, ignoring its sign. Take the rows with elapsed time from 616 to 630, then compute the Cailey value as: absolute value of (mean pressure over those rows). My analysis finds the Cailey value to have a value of 107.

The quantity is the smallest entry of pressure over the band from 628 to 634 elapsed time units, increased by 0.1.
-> 72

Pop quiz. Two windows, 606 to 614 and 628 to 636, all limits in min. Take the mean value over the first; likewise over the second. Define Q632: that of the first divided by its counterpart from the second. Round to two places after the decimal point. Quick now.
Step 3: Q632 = 2.24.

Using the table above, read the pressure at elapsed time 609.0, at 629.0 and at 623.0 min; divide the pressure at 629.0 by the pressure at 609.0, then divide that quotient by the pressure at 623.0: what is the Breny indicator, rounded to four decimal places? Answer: 0.0042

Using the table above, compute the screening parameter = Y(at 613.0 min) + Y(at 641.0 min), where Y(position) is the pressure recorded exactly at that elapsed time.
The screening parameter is 247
